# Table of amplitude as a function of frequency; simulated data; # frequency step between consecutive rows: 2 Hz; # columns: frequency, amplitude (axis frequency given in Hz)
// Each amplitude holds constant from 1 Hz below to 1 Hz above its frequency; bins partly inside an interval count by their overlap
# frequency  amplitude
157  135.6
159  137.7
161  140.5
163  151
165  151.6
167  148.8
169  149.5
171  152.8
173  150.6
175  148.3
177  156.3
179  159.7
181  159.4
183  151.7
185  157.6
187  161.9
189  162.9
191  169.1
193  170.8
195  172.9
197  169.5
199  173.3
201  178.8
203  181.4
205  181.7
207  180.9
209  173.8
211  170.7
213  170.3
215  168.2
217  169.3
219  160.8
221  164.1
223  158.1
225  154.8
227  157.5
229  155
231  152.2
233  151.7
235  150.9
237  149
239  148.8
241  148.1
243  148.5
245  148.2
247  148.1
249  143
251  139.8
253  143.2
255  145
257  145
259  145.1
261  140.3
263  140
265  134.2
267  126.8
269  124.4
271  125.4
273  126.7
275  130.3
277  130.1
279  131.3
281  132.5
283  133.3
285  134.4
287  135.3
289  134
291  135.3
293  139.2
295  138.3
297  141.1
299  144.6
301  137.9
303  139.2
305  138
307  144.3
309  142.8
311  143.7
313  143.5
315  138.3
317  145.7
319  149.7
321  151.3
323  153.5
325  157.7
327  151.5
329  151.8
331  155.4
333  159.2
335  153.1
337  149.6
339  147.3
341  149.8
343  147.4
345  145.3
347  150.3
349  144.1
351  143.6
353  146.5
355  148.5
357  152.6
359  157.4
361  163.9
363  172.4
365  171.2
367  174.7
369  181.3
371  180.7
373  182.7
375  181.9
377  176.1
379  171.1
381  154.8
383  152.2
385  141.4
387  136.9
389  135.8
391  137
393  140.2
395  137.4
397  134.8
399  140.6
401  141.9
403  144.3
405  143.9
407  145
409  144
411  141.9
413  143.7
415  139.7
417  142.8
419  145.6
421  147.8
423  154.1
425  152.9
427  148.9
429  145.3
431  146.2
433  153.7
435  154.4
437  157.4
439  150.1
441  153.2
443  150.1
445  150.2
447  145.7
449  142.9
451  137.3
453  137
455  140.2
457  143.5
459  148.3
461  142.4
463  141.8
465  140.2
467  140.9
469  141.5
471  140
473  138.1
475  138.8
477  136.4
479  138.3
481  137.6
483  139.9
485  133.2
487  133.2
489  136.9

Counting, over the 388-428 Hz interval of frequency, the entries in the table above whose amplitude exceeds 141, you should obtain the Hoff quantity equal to 13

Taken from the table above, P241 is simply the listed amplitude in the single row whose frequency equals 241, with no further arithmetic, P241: 148.1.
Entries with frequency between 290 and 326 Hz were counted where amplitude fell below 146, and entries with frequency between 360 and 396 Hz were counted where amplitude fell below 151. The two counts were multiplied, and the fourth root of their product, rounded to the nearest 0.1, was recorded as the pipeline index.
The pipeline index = 3.0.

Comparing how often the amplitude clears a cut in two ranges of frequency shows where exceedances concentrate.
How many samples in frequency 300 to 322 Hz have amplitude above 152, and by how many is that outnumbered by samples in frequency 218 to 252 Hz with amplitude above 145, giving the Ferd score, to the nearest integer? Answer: 15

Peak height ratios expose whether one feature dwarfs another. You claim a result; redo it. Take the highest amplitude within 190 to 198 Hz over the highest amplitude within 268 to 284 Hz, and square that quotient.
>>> 1.7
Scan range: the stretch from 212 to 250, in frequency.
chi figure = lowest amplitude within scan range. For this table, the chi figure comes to 143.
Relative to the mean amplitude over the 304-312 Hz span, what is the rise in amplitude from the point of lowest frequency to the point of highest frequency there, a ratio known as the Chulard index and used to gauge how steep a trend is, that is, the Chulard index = 0.040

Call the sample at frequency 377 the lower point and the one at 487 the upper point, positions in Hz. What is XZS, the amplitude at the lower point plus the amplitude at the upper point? 309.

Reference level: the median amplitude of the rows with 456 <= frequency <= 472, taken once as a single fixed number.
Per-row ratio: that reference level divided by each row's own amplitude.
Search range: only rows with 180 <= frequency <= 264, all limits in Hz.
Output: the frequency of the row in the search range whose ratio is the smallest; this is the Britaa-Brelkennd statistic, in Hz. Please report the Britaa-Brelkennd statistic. 205 Hz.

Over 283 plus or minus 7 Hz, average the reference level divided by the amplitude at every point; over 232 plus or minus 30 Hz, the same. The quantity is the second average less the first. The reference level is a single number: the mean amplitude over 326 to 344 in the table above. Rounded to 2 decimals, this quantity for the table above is -0.17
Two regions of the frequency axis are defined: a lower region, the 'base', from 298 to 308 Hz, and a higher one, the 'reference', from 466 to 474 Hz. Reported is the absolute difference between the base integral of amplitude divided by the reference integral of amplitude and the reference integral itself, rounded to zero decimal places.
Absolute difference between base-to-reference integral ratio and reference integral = 1120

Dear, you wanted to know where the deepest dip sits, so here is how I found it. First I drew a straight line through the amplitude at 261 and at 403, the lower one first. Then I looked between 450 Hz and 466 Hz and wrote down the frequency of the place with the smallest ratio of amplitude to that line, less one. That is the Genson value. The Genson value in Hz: 453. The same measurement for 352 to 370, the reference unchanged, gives 353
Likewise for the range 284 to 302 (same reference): 289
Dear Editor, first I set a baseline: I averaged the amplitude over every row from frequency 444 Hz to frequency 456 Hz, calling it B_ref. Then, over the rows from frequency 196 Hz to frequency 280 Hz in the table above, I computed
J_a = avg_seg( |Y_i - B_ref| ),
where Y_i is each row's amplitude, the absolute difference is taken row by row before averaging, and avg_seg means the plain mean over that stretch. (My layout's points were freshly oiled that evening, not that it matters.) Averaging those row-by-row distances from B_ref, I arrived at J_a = 15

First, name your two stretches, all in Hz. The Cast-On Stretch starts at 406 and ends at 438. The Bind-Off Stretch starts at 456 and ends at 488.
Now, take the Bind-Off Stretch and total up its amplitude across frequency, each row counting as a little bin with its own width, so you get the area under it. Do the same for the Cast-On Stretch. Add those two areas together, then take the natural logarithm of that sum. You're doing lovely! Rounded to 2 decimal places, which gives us 9.13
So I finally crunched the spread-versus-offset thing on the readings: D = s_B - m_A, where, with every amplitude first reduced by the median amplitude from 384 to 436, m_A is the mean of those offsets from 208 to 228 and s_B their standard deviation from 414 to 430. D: -16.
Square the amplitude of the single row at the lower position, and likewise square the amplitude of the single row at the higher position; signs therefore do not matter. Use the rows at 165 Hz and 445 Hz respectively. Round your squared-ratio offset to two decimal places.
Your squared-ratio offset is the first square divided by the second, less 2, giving -0.98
